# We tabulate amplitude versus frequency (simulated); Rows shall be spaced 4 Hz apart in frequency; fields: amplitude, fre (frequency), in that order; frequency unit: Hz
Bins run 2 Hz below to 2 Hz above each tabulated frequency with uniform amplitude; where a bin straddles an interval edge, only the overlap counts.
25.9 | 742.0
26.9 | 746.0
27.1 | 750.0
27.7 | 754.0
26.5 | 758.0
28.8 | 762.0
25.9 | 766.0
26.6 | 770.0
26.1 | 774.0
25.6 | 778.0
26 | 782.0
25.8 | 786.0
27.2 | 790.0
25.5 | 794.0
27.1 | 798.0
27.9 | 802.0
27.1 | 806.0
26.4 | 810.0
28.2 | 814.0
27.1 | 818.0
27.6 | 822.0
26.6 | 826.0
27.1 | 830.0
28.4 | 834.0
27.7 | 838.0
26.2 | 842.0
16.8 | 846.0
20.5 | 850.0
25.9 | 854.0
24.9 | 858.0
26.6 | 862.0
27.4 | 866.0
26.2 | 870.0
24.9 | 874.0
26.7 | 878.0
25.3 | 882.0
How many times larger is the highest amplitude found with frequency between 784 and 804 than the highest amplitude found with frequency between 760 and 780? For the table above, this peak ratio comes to 0.97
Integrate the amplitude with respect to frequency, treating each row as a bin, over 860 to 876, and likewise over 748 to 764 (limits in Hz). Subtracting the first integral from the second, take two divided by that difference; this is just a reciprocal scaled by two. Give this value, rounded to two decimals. 0.10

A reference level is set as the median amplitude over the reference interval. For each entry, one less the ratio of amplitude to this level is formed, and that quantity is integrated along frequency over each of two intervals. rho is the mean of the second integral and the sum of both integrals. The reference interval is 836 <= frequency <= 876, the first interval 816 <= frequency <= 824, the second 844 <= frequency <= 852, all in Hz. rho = 2.1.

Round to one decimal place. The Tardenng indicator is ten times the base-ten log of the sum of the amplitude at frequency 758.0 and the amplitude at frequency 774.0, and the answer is 17.2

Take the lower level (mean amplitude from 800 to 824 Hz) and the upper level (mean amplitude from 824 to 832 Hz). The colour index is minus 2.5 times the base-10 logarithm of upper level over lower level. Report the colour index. 0.02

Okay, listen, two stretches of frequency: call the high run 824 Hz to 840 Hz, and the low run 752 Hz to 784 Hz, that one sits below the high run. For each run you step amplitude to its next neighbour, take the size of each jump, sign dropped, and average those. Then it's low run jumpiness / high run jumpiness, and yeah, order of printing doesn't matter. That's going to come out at 1.46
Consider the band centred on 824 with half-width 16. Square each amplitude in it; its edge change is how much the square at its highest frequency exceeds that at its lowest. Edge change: 70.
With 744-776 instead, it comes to -42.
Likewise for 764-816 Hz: 124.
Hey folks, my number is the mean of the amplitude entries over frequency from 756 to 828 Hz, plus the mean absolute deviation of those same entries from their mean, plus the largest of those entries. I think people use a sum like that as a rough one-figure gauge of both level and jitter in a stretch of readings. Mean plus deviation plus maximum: 56.3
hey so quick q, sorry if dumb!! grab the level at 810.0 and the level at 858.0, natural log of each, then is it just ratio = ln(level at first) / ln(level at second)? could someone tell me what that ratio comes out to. 1.02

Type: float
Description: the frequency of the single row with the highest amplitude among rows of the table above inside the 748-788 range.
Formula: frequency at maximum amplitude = 762.0 Hz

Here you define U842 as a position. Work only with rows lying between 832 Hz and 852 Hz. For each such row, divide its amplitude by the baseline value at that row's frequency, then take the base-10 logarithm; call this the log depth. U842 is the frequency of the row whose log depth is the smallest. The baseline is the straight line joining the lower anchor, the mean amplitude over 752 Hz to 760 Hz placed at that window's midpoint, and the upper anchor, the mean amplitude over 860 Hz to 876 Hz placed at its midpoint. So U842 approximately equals 846.0 Hz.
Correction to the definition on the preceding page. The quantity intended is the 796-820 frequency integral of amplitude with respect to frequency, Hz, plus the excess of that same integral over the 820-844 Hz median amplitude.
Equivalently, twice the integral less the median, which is 1283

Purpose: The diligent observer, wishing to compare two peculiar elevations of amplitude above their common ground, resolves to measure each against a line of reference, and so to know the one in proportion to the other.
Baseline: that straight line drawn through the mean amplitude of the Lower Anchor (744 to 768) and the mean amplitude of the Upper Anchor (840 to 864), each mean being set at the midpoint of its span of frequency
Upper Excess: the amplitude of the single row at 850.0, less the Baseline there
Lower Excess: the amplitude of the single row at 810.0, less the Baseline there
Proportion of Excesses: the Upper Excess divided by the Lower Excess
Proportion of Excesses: -2.3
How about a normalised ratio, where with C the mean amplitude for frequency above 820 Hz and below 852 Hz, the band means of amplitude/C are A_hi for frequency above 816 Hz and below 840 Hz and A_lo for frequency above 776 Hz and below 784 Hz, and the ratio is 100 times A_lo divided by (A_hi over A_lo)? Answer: 97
